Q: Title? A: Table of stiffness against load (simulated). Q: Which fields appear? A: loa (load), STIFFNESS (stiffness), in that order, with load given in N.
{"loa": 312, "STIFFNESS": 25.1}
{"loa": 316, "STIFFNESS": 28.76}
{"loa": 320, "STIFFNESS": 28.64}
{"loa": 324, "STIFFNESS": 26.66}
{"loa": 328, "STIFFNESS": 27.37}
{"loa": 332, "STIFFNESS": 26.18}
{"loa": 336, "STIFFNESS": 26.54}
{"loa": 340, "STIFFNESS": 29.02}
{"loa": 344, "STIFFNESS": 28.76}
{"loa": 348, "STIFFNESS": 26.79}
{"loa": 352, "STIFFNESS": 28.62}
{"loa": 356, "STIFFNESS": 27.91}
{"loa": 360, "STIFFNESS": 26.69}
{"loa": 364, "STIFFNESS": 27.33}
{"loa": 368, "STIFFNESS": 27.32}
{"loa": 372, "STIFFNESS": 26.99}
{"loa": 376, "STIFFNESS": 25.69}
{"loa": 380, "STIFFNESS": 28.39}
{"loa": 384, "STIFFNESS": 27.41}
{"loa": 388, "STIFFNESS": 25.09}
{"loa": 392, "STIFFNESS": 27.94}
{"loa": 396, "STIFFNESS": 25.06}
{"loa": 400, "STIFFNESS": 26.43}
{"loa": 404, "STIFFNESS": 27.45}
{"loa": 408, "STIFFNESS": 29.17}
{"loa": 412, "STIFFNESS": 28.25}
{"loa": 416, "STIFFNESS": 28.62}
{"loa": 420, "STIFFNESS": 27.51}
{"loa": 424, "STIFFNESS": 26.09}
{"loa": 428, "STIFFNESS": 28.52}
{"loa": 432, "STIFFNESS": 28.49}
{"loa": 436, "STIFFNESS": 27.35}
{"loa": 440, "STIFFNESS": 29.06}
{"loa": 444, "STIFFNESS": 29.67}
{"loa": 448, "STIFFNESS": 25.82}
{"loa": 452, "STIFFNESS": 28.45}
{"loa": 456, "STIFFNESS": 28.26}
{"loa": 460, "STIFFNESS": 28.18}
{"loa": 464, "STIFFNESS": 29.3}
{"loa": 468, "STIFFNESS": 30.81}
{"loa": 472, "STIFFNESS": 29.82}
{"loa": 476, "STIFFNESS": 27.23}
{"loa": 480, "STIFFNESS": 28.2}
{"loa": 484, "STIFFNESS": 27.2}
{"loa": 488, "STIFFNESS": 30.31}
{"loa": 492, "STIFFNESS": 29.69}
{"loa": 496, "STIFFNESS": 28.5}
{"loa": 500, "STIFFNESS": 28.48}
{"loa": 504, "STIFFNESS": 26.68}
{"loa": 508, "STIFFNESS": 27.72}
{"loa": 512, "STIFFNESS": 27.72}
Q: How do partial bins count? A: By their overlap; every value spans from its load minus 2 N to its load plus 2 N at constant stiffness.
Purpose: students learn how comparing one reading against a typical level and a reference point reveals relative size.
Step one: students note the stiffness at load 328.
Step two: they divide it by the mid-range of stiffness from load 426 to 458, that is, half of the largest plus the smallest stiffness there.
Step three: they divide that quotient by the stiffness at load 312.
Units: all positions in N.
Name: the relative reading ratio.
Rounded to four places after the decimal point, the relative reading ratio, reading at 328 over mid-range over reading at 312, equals 0.0393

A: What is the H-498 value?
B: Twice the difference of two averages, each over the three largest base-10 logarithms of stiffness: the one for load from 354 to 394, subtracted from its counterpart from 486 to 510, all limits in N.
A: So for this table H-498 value 0.043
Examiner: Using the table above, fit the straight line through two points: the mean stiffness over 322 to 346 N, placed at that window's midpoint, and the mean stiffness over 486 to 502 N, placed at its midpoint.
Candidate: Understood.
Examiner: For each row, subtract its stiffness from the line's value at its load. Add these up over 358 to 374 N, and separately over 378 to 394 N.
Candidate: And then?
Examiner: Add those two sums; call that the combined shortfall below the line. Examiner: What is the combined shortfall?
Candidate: 6.0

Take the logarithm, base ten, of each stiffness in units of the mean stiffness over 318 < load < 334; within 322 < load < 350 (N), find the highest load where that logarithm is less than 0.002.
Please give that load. 348 N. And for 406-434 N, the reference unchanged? 424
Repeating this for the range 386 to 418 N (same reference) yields 400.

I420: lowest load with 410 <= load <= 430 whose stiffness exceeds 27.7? 412 N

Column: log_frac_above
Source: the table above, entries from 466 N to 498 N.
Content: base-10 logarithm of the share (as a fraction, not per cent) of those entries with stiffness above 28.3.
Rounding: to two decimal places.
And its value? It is -0.20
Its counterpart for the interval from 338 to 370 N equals -0.43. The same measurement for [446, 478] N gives -0.30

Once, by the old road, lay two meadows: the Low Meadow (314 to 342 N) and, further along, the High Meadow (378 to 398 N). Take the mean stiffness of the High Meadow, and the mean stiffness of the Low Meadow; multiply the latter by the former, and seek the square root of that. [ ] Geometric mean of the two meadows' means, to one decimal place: 27.2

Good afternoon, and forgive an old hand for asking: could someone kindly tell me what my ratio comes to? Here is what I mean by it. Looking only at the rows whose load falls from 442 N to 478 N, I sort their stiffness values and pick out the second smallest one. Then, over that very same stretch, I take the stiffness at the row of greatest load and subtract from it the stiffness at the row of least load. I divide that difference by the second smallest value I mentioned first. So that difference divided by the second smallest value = -0.09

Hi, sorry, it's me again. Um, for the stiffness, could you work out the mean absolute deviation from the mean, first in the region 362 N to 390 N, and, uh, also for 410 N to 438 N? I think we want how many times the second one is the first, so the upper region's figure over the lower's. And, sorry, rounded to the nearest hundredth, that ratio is 0.85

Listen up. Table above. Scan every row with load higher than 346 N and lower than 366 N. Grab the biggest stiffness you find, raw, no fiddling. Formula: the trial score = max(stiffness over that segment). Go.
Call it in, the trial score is 28.62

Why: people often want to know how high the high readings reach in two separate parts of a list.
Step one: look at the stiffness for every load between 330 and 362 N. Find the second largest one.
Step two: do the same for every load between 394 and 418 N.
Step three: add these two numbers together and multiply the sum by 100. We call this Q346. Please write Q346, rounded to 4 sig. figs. 5738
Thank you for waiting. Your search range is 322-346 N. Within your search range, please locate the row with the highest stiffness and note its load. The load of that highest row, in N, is 340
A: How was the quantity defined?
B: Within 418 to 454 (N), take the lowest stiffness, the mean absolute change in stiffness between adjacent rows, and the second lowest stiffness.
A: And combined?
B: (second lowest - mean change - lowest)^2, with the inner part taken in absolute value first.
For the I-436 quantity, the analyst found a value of 2.1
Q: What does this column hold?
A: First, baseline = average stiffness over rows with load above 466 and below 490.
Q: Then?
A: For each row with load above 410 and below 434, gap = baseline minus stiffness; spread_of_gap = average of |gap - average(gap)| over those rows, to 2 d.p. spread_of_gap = 0.74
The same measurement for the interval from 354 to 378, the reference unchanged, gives 0.53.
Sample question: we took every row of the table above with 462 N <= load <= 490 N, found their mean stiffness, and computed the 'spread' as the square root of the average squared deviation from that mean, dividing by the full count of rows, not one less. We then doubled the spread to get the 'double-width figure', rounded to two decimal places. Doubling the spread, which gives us 2.70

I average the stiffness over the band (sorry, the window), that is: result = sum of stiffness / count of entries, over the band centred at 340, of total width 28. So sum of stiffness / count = 27.6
